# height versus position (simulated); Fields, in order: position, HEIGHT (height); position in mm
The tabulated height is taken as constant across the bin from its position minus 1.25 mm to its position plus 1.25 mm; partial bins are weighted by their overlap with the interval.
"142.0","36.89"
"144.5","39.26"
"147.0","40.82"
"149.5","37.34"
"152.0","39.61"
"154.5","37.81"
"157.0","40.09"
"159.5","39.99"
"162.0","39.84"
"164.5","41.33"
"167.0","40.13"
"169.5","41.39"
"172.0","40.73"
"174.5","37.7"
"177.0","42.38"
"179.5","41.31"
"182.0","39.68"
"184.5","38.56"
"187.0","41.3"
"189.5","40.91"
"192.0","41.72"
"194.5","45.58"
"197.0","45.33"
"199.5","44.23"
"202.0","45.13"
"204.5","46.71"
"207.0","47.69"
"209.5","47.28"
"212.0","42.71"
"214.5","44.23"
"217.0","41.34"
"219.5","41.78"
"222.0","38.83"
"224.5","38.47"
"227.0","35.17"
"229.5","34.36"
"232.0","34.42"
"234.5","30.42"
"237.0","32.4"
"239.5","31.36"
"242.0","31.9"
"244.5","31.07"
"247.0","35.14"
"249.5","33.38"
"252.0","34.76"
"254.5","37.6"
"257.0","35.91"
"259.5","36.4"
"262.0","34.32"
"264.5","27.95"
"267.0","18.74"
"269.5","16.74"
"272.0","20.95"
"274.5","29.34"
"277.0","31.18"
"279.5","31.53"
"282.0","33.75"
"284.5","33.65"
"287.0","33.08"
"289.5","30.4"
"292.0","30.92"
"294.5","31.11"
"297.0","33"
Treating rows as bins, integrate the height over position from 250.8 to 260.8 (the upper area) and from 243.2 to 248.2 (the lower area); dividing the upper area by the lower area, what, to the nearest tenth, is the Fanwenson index 2.2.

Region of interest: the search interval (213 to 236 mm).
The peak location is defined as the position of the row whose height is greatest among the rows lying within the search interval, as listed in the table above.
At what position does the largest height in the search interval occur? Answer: 214.5 mm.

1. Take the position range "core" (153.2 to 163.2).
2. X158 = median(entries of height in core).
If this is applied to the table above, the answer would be 40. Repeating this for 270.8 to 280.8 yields 30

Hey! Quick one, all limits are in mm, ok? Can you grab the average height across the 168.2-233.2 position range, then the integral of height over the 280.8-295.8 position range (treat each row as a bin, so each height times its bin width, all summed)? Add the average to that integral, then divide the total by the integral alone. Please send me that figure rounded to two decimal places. 1.09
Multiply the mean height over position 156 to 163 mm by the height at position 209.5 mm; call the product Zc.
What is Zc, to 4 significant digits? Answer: 1890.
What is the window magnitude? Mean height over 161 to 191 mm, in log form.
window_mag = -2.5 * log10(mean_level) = -4.017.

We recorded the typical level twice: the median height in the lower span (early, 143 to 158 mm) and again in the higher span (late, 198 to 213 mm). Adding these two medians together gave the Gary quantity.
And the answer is 85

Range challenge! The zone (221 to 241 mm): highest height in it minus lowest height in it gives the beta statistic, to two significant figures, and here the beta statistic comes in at 8.4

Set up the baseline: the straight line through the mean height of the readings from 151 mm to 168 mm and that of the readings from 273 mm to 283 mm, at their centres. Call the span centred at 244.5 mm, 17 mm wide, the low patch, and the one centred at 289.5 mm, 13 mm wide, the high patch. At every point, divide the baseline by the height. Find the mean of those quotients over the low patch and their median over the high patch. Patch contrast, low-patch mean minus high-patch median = 0.06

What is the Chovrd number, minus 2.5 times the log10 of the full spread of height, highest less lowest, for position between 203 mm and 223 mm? -2.4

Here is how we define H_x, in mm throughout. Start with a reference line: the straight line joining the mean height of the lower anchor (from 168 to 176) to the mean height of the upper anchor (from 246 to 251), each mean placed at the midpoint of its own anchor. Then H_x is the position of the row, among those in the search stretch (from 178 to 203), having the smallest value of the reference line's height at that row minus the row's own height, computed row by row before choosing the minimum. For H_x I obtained 202.0 mm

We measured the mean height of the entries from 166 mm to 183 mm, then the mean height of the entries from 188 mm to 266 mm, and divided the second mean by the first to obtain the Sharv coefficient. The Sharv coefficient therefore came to 0.95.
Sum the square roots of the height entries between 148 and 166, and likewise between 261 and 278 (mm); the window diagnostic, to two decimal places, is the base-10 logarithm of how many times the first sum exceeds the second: 0.10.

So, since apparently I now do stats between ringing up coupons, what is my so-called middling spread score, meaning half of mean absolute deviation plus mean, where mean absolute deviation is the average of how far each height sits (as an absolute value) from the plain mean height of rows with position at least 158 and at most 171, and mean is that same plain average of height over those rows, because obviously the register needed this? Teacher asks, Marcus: 20.6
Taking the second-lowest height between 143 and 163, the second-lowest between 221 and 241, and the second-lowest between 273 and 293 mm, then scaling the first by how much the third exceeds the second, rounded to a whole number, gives -36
